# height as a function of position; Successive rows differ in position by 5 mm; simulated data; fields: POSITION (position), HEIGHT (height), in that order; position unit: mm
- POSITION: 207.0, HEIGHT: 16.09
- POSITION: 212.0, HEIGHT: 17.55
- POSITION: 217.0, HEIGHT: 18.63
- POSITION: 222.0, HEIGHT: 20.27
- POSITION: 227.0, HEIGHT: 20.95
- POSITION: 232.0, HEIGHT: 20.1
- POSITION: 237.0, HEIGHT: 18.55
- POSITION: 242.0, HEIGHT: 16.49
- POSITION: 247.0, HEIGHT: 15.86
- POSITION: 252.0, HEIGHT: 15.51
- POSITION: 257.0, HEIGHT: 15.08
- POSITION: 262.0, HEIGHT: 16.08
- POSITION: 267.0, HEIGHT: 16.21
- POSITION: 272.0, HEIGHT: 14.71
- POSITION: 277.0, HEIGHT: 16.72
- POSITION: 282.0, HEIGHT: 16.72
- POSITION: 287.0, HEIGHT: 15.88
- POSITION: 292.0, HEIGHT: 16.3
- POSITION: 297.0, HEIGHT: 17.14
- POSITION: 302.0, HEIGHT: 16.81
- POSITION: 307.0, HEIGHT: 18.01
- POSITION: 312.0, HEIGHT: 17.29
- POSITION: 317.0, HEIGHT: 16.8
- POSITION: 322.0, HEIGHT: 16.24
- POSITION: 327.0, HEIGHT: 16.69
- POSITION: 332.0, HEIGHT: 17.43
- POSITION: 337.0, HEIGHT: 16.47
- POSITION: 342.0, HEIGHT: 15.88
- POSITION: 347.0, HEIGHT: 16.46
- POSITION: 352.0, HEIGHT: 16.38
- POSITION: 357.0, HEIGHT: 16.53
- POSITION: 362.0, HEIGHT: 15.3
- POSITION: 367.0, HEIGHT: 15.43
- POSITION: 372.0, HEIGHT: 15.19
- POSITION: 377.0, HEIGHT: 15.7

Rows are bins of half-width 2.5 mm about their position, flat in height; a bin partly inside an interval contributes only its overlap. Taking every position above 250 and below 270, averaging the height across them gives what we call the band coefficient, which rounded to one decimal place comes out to 15.7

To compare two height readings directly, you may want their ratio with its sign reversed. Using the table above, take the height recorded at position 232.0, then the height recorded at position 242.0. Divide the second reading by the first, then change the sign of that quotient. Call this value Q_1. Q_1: -0.82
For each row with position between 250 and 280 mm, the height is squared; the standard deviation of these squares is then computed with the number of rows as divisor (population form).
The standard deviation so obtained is 22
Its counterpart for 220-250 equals 71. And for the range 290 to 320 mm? 18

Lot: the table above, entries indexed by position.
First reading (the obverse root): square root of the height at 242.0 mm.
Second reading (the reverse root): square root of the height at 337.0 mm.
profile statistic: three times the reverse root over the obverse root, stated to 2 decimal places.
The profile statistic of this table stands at 3.00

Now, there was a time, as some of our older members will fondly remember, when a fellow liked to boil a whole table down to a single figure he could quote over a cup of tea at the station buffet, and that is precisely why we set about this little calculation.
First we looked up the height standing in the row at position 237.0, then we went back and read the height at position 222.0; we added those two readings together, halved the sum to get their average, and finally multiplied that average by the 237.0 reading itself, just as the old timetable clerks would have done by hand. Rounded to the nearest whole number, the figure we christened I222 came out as 360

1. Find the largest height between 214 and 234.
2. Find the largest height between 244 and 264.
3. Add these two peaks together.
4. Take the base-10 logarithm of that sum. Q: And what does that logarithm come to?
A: 1.57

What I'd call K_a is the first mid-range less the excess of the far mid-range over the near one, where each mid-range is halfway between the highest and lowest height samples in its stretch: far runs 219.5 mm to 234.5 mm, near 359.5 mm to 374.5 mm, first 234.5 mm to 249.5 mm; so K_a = 12.0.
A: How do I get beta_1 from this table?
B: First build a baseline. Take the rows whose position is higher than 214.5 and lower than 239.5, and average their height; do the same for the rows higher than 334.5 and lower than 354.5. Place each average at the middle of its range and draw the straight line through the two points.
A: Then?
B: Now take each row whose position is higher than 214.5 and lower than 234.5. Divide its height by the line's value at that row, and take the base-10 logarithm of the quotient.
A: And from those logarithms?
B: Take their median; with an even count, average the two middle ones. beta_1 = 0.011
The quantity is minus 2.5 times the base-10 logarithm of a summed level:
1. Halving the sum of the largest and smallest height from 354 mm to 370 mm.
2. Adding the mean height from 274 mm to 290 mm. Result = -3.77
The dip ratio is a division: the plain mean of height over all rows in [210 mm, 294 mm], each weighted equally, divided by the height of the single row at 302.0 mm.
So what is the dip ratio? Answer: 1.02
